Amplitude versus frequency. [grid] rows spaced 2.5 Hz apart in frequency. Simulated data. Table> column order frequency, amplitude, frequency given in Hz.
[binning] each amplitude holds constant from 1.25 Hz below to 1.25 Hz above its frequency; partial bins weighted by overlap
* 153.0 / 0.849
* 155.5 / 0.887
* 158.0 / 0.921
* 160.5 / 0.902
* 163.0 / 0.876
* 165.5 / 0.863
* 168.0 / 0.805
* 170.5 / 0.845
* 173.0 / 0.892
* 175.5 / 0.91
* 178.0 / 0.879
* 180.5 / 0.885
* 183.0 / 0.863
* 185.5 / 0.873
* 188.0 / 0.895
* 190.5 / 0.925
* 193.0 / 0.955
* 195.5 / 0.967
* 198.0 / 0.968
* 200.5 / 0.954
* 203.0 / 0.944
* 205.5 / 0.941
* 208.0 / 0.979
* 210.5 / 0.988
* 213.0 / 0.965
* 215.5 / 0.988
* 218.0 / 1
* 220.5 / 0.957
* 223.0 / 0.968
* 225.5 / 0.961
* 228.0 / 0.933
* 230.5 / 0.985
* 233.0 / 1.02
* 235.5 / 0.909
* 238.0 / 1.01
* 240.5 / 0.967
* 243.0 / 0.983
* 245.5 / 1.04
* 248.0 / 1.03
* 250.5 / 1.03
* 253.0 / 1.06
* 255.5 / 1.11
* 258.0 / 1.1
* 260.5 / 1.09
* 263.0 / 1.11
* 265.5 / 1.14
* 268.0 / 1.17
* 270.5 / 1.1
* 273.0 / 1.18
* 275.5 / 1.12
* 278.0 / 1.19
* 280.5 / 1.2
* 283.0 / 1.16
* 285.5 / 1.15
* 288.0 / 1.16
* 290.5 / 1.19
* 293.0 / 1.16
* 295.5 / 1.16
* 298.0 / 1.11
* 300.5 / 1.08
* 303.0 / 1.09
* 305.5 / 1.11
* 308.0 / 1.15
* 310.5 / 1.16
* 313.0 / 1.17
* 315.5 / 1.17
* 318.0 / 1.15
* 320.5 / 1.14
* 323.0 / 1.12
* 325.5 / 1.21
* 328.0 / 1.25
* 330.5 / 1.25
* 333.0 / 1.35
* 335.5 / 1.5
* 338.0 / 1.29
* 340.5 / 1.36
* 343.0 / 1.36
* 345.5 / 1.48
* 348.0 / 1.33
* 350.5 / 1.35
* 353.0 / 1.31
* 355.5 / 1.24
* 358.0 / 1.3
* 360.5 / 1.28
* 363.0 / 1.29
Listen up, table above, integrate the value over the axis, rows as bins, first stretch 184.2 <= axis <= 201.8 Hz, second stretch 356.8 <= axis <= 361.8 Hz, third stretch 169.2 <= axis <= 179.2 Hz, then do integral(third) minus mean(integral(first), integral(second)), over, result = -2.6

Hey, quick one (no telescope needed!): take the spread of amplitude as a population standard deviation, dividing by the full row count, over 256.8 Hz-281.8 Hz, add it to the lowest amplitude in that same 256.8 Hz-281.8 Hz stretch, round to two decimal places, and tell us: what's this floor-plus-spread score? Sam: 1.13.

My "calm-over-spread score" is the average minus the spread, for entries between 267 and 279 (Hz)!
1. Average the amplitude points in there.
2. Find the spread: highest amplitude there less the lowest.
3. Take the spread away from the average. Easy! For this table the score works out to 1.06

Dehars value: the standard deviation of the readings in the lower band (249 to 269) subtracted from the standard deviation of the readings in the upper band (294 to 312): -0.010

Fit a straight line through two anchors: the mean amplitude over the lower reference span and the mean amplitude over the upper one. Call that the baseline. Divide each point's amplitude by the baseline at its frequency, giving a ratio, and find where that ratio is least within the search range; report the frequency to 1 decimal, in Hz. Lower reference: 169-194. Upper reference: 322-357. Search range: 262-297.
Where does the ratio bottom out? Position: 295.5 Hz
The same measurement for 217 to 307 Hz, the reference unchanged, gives 235.5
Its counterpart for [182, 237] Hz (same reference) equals 235.5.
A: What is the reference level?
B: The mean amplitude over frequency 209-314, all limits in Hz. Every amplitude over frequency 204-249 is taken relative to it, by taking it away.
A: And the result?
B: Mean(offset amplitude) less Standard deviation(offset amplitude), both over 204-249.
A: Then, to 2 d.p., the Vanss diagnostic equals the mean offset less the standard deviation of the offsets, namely -0.13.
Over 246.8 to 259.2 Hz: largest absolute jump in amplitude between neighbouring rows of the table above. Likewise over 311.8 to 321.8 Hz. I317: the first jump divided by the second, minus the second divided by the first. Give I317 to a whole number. 2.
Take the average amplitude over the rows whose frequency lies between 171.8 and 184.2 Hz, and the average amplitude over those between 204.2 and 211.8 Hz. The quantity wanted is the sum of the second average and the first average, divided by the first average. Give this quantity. 2.09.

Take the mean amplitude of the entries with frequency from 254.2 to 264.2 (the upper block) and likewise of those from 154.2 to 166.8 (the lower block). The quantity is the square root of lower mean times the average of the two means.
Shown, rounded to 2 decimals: 0.94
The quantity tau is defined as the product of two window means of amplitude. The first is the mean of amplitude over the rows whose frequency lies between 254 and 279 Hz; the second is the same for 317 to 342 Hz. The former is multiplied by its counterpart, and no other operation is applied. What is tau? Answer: 1.43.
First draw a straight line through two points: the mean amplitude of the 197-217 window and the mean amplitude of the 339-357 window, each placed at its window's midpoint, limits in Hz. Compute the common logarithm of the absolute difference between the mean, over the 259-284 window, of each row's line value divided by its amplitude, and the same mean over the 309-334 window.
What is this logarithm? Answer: -1.14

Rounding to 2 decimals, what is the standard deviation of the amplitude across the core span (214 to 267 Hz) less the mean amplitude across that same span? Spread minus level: -0.96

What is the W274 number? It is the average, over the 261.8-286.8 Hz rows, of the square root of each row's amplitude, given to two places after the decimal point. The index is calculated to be 1.07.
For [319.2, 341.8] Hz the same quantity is 1.13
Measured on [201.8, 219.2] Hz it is 0.99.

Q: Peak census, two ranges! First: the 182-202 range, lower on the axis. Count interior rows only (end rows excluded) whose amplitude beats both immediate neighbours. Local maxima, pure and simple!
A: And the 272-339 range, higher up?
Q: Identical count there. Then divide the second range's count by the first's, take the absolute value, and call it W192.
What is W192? 3.0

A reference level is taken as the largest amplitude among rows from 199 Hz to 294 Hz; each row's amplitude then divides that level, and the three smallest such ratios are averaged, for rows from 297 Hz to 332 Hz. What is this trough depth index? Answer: 0.97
